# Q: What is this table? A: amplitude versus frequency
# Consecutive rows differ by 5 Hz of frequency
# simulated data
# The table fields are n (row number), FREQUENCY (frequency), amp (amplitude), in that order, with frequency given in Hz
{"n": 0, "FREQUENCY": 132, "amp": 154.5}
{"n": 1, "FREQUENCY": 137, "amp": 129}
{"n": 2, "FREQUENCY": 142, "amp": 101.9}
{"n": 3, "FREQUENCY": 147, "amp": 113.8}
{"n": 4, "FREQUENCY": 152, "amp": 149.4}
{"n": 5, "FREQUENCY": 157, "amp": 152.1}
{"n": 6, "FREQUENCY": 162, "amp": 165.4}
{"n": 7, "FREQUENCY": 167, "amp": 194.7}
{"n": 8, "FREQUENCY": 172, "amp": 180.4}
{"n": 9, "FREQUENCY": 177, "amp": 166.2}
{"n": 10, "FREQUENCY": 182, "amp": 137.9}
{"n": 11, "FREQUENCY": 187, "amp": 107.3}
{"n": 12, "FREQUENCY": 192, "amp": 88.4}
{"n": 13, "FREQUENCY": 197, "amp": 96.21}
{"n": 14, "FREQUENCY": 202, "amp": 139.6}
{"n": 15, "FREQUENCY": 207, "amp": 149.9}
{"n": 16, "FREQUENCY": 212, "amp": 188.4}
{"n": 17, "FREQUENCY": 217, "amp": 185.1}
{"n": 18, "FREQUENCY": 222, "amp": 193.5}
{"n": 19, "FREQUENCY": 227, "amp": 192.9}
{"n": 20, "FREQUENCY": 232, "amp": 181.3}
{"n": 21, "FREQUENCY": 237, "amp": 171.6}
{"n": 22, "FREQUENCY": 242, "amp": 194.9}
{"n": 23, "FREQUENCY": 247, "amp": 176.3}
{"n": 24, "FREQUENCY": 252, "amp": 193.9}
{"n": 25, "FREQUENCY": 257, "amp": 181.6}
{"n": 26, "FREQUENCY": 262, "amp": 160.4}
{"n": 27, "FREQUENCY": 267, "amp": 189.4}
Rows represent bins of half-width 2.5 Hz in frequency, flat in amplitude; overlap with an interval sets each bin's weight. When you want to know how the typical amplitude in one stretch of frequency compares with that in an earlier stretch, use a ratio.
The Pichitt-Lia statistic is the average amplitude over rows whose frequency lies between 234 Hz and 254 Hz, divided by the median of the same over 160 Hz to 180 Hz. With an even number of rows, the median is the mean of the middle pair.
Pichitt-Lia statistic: 1.06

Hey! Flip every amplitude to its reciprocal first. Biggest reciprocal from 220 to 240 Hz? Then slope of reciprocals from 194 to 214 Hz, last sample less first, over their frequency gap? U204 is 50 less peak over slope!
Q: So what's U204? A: 67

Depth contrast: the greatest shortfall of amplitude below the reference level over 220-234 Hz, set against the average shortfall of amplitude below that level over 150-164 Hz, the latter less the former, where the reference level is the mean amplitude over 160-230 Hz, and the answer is 26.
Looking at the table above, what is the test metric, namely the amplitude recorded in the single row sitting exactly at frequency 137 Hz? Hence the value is 129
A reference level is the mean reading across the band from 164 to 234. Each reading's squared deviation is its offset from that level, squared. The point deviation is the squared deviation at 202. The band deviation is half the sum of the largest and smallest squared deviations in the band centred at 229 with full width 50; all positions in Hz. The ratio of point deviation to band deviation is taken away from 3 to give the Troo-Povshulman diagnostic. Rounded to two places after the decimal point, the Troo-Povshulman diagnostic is 2.58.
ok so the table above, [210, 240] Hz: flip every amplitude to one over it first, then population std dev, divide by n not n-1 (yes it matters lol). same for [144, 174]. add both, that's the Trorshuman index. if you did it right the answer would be 0.0014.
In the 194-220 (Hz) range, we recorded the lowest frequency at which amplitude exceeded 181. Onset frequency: 212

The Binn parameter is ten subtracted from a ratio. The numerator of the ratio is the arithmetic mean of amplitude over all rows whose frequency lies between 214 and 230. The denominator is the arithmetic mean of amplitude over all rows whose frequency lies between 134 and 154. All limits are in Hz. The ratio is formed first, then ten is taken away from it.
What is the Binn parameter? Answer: -8.46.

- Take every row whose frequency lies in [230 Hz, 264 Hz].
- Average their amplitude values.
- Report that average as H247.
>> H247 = 180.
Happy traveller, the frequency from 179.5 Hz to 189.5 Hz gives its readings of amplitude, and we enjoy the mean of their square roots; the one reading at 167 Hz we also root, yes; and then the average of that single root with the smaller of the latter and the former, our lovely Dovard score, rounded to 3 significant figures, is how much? 12.5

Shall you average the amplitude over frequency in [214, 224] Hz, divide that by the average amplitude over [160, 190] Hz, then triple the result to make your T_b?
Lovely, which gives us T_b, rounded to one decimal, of 3.6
